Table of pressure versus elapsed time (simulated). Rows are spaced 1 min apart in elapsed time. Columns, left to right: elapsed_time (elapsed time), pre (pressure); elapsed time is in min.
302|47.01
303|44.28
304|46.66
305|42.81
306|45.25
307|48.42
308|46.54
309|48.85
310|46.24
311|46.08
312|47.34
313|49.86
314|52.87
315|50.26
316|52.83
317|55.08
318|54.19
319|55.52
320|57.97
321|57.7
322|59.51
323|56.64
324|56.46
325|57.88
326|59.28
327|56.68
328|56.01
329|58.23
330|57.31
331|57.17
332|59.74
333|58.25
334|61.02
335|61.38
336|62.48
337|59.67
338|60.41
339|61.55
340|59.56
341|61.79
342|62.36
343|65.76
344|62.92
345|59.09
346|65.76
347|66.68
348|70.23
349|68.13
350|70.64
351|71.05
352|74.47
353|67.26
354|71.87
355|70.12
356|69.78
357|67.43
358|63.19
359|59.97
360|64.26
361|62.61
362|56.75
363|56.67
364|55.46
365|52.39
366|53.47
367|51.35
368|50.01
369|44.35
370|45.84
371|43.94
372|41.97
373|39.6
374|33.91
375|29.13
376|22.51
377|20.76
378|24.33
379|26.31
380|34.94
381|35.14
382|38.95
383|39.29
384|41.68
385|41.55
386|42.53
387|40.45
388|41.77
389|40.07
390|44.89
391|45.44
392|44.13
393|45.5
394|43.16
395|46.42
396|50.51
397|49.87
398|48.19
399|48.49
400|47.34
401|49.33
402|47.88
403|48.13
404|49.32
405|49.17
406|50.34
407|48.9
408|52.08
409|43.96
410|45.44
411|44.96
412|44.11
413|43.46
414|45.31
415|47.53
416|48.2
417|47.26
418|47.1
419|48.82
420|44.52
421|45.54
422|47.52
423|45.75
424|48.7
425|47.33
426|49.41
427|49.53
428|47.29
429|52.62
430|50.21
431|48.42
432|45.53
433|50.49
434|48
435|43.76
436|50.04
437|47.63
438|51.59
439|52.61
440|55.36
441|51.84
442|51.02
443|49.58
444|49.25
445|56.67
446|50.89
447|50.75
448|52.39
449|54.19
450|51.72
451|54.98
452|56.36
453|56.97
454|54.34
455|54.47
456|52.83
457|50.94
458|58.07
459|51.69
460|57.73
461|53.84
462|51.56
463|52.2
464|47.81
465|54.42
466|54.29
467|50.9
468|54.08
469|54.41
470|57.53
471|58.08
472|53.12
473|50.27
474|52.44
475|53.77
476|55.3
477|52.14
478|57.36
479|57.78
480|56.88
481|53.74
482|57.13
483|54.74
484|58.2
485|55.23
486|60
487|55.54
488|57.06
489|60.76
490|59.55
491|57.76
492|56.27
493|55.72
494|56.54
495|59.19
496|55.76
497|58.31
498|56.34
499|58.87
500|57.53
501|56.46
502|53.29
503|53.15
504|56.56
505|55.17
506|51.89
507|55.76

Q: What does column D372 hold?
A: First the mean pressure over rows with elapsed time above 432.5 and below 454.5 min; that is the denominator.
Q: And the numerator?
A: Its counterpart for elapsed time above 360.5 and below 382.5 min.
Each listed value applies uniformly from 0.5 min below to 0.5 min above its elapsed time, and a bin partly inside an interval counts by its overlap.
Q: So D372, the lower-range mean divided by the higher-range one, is 0.81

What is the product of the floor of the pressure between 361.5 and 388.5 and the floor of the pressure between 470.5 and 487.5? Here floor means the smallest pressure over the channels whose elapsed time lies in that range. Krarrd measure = 1044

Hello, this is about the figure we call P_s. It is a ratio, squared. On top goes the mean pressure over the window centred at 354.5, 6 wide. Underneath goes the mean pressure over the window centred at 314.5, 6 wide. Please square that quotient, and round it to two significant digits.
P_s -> 1.9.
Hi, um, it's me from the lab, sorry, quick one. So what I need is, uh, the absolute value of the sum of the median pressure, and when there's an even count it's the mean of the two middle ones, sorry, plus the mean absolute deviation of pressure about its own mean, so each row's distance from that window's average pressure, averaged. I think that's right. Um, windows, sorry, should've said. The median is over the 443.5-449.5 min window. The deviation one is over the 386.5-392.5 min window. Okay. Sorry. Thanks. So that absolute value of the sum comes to 53.7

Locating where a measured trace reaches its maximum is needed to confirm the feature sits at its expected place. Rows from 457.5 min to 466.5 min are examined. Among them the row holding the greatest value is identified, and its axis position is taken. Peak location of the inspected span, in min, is 458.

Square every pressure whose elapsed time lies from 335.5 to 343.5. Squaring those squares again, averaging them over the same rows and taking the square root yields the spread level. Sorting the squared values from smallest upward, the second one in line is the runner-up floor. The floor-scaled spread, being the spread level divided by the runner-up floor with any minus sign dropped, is 1.07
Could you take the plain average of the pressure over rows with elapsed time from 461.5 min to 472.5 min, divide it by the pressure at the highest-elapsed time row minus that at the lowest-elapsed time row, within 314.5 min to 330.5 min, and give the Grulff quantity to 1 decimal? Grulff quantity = 7.6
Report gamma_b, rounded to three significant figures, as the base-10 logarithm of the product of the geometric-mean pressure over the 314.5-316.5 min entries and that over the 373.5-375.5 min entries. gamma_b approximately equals 3.21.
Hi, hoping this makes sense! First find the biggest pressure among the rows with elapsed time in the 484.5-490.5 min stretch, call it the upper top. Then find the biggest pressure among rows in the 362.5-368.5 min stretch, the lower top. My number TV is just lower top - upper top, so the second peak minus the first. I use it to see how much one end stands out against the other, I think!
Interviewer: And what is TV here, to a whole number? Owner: -4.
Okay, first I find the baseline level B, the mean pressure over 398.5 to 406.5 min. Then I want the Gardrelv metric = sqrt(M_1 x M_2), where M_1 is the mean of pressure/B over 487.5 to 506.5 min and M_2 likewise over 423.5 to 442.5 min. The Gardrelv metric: 1.09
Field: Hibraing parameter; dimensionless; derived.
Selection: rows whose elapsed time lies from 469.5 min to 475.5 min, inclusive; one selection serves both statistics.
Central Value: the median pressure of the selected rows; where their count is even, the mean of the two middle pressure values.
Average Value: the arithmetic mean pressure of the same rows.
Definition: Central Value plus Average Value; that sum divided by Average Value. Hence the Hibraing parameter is 1.99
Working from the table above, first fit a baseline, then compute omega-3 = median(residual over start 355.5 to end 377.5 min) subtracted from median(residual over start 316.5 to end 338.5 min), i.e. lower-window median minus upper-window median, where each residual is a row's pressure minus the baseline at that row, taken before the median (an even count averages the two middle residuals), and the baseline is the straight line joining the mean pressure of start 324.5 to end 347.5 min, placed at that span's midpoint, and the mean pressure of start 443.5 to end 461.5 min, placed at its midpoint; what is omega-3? 4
